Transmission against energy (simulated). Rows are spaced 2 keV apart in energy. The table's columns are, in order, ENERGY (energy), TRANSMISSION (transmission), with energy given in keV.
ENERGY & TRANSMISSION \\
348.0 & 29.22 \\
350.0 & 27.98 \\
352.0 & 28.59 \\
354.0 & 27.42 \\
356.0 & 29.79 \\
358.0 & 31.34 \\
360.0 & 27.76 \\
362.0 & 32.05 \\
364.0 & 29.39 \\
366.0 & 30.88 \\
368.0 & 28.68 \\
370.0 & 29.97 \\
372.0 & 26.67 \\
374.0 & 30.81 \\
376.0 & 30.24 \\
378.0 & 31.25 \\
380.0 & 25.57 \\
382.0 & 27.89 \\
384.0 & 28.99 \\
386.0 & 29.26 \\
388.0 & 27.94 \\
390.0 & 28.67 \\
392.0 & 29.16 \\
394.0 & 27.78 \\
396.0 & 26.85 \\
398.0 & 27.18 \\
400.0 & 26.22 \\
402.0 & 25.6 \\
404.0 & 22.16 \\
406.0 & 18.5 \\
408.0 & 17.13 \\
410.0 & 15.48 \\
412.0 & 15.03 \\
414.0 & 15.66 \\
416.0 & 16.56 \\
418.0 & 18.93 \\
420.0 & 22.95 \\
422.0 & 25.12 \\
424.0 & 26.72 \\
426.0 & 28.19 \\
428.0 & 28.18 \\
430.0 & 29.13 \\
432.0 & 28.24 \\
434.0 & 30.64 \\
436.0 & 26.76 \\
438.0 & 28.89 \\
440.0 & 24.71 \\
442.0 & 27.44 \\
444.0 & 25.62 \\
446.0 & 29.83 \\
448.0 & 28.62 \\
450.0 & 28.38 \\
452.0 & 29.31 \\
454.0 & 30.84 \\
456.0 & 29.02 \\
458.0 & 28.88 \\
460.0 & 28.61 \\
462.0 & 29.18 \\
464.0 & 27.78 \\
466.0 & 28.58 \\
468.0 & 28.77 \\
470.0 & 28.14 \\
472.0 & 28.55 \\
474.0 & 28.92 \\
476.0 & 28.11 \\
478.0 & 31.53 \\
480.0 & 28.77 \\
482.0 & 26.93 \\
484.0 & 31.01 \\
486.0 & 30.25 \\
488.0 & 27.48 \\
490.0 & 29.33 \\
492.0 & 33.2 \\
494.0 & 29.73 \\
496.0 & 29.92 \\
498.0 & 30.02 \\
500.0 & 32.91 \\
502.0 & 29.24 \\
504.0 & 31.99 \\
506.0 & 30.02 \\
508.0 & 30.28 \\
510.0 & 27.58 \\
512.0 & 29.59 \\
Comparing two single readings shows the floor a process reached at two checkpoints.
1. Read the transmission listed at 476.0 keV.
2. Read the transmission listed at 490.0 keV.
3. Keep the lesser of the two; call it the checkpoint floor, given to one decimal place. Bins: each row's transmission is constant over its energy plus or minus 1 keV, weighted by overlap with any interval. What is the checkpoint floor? 28.1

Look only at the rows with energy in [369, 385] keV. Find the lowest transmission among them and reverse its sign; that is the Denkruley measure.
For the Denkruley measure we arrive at -25.6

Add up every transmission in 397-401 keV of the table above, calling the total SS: 53.4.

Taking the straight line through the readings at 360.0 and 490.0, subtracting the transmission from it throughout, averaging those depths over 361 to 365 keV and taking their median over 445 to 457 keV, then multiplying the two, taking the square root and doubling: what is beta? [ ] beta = 1.8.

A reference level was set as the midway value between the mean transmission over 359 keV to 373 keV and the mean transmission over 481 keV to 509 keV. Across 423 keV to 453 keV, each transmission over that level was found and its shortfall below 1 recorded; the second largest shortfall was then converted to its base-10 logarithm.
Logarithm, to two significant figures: -0.86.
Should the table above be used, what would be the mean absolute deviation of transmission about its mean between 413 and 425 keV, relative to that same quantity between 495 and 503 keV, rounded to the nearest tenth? 3.3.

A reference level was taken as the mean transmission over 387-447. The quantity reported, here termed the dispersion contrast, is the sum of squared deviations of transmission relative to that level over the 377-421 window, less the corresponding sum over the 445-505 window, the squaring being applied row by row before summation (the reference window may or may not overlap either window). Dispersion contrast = -115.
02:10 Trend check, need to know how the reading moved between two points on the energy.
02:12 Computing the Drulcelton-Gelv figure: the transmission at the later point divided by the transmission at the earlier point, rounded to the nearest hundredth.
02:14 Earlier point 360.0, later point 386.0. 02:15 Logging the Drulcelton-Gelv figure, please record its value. 1.05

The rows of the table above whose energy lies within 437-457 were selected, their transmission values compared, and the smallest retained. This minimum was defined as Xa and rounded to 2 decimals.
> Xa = 24.71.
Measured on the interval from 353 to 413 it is 15.03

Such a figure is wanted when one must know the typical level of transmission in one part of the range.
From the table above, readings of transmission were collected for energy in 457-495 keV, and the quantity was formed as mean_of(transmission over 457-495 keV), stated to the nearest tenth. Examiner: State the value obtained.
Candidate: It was 29.1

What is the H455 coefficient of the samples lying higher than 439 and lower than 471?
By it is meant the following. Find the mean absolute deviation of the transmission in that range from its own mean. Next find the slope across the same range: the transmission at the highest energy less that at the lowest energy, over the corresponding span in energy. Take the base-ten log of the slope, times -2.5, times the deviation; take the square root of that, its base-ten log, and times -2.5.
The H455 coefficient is -0.47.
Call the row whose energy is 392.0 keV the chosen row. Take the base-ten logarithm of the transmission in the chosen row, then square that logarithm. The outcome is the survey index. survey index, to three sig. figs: 2.15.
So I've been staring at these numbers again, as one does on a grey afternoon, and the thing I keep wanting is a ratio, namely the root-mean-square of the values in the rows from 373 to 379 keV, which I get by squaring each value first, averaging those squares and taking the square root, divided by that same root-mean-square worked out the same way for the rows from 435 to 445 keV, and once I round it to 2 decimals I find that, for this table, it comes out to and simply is 1.15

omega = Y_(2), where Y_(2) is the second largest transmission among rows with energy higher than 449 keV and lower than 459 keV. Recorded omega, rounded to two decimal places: 29.31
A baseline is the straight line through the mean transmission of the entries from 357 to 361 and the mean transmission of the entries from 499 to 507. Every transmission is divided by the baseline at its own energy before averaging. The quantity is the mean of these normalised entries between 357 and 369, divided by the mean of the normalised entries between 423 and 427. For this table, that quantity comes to 1.12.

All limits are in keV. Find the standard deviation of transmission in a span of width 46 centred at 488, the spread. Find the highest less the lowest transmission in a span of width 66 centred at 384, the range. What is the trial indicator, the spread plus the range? 19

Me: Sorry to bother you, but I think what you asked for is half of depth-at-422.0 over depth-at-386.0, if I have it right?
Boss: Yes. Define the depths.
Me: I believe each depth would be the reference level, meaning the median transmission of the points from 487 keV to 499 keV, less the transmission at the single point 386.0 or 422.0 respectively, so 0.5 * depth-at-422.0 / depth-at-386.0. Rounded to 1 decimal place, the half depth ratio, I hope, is 4.2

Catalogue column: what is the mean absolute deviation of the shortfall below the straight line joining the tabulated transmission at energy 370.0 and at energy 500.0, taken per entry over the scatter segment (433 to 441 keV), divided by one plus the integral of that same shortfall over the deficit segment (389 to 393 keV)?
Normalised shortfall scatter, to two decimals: 0.29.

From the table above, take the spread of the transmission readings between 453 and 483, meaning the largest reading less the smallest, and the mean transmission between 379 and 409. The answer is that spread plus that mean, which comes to 30.5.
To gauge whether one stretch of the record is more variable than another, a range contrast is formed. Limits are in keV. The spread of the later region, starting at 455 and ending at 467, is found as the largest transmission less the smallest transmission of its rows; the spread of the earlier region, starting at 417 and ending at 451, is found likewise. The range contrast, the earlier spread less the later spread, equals 10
